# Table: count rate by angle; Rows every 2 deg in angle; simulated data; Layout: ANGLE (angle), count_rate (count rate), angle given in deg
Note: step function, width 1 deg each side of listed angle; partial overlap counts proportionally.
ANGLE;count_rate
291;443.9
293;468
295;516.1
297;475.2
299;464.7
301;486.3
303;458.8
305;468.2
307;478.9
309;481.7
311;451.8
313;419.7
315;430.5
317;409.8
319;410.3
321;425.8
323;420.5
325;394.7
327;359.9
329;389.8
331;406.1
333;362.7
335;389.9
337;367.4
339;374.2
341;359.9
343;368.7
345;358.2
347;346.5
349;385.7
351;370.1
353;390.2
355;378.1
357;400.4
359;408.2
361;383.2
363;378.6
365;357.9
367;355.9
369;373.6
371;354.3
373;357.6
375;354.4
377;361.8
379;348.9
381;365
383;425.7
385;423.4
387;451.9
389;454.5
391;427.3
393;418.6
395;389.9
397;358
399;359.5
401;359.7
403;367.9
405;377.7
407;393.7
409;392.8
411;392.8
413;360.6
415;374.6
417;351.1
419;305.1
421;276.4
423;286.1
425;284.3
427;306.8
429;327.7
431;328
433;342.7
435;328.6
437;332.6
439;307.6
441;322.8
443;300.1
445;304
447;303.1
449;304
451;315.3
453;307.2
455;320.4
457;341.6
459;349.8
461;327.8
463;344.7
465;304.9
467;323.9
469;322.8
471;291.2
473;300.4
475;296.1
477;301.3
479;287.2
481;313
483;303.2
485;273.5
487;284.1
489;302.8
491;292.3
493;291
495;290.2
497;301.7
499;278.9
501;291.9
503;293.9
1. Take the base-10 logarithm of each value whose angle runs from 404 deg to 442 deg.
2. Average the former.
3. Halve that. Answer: 1.26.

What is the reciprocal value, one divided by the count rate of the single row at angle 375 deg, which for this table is 0.0028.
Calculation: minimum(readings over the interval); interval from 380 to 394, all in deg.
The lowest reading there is 365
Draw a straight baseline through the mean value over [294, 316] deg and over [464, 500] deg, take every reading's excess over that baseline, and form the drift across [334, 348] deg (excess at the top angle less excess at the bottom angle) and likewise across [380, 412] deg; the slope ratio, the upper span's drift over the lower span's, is -1.8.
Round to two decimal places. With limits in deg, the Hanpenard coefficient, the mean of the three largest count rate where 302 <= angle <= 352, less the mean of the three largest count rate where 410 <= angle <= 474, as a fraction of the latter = 0.27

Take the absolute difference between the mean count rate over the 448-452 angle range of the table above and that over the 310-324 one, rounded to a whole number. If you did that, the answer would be 114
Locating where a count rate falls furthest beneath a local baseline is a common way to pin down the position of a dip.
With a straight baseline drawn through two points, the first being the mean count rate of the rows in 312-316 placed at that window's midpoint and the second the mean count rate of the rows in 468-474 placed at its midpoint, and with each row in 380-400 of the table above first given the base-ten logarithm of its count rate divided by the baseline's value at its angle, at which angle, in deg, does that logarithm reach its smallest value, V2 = 381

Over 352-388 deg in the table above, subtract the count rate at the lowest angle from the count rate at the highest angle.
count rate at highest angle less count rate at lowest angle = 62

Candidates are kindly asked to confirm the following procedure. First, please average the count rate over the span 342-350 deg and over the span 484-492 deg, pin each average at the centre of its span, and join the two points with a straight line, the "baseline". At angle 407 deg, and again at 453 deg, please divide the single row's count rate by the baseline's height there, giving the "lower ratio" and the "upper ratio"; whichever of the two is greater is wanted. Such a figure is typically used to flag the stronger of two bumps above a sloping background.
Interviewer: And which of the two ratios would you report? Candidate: 1.19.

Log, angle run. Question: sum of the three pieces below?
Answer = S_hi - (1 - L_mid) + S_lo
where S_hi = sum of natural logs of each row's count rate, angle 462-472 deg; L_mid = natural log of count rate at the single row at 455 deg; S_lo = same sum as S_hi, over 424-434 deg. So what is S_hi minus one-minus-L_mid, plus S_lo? 62.4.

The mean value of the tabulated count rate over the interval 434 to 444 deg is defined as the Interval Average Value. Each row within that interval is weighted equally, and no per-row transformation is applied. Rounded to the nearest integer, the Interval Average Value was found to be 318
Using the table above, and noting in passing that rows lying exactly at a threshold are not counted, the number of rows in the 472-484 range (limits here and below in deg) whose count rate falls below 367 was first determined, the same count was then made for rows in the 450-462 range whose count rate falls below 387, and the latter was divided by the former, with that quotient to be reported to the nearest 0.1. 1.0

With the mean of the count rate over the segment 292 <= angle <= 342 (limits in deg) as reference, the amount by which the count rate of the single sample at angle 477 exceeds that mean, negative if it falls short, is -126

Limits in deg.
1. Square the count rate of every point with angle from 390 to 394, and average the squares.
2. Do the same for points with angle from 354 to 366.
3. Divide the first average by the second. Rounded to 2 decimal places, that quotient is 1.21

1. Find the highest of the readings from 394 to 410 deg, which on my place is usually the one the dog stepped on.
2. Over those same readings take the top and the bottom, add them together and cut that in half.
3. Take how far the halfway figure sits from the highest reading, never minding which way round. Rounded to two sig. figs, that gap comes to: 18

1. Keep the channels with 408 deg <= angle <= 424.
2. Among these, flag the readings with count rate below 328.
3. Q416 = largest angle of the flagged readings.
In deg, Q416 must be 423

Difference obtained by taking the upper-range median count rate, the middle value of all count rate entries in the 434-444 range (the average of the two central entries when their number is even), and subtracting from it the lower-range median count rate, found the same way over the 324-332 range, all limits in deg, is -69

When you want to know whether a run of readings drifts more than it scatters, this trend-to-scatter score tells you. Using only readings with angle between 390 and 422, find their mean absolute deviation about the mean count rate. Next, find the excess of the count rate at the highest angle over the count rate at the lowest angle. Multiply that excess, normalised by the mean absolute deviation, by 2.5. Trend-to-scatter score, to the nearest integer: -14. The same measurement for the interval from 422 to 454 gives 4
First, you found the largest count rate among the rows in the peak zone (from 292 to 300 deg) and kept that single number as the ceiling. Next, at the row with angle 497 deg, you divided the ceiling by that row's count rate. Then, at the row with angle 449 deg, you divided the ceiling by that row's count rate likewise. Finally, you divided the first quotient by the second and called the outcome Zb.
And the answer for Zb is 1.01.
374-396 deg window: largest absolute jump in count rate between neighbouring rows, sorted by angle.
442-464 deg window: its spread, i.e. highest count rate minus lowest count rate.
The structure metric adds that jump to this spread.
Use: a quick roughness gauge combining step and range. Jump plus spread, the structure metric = 110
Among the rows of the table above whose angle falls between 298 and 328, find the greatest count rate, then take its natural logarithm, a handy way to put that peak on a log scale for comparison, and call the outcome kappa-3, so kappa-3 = 6.19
